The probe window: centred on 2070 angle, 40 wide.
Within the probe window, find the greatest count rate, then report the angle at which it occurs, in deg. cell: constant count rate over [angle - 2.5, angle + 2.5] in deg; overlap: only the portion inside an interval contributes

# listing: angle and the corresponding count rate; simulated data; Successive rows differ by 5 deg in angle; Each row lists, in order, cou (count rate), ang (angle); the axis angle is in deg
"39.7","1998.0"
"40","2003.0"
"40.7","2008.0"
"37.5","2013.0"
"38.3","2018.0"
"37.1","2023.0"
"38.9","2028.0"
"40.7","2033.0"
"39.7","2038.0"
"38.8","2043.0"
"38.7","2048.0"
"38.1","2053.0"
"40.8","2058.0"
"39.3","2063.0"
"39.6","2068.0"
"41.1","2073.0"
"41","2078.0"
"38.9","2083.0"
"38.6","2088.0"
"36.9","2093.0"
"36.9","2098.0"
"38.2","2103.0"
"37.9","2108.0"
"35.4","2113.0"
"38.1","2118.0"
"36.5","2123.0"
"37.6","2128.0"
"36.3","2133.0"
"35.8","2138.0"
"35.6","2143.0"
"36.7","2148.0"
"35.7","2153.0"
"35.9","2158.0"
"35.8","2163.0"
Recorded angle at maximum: 2073.0 deg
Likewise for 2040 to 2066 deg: 2058.0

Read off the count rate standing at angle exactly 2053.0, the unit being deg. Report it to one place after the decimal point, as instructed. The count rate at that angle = 38.1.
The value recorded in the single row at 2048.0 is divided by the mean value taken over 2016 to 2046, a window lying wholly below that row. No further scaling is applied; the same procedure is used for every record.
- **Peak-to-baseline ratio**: 0.994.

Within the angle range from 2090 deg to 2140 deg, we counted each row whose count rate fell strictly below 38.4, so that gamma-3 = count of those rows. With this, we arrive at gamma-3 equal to 10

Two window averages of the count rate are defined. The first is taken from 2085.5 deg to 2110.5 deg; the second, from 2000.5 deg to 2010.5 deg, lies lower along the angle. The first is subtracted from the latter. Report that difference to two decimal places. 2.65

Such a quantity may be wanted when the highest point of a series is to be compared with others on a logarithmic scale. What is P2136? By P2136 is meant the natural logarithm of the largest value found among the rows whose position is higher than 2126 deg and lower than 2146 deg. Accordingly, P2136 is 3.63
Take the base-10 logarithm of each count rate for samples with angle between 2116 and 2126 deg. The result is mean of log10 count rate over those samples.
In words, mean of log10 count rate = 1.57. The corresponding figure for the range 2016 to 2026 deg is 1.58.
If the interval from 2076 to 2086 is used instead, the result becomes 1.60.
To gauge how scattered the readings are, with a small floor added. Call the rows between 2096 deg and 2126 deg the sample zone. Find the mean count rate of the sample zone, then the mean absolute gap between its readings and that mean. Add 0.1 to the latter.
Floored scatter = 1.00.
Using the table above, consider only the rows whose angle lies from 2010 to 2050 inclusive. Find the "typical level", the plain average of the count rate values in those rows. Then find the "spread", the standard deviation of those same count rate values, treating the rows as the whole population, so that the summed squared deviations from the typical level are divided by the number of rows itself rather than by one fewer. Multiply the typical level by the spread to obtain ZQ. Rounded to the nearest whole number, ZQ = 42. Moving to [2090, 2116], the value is 36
